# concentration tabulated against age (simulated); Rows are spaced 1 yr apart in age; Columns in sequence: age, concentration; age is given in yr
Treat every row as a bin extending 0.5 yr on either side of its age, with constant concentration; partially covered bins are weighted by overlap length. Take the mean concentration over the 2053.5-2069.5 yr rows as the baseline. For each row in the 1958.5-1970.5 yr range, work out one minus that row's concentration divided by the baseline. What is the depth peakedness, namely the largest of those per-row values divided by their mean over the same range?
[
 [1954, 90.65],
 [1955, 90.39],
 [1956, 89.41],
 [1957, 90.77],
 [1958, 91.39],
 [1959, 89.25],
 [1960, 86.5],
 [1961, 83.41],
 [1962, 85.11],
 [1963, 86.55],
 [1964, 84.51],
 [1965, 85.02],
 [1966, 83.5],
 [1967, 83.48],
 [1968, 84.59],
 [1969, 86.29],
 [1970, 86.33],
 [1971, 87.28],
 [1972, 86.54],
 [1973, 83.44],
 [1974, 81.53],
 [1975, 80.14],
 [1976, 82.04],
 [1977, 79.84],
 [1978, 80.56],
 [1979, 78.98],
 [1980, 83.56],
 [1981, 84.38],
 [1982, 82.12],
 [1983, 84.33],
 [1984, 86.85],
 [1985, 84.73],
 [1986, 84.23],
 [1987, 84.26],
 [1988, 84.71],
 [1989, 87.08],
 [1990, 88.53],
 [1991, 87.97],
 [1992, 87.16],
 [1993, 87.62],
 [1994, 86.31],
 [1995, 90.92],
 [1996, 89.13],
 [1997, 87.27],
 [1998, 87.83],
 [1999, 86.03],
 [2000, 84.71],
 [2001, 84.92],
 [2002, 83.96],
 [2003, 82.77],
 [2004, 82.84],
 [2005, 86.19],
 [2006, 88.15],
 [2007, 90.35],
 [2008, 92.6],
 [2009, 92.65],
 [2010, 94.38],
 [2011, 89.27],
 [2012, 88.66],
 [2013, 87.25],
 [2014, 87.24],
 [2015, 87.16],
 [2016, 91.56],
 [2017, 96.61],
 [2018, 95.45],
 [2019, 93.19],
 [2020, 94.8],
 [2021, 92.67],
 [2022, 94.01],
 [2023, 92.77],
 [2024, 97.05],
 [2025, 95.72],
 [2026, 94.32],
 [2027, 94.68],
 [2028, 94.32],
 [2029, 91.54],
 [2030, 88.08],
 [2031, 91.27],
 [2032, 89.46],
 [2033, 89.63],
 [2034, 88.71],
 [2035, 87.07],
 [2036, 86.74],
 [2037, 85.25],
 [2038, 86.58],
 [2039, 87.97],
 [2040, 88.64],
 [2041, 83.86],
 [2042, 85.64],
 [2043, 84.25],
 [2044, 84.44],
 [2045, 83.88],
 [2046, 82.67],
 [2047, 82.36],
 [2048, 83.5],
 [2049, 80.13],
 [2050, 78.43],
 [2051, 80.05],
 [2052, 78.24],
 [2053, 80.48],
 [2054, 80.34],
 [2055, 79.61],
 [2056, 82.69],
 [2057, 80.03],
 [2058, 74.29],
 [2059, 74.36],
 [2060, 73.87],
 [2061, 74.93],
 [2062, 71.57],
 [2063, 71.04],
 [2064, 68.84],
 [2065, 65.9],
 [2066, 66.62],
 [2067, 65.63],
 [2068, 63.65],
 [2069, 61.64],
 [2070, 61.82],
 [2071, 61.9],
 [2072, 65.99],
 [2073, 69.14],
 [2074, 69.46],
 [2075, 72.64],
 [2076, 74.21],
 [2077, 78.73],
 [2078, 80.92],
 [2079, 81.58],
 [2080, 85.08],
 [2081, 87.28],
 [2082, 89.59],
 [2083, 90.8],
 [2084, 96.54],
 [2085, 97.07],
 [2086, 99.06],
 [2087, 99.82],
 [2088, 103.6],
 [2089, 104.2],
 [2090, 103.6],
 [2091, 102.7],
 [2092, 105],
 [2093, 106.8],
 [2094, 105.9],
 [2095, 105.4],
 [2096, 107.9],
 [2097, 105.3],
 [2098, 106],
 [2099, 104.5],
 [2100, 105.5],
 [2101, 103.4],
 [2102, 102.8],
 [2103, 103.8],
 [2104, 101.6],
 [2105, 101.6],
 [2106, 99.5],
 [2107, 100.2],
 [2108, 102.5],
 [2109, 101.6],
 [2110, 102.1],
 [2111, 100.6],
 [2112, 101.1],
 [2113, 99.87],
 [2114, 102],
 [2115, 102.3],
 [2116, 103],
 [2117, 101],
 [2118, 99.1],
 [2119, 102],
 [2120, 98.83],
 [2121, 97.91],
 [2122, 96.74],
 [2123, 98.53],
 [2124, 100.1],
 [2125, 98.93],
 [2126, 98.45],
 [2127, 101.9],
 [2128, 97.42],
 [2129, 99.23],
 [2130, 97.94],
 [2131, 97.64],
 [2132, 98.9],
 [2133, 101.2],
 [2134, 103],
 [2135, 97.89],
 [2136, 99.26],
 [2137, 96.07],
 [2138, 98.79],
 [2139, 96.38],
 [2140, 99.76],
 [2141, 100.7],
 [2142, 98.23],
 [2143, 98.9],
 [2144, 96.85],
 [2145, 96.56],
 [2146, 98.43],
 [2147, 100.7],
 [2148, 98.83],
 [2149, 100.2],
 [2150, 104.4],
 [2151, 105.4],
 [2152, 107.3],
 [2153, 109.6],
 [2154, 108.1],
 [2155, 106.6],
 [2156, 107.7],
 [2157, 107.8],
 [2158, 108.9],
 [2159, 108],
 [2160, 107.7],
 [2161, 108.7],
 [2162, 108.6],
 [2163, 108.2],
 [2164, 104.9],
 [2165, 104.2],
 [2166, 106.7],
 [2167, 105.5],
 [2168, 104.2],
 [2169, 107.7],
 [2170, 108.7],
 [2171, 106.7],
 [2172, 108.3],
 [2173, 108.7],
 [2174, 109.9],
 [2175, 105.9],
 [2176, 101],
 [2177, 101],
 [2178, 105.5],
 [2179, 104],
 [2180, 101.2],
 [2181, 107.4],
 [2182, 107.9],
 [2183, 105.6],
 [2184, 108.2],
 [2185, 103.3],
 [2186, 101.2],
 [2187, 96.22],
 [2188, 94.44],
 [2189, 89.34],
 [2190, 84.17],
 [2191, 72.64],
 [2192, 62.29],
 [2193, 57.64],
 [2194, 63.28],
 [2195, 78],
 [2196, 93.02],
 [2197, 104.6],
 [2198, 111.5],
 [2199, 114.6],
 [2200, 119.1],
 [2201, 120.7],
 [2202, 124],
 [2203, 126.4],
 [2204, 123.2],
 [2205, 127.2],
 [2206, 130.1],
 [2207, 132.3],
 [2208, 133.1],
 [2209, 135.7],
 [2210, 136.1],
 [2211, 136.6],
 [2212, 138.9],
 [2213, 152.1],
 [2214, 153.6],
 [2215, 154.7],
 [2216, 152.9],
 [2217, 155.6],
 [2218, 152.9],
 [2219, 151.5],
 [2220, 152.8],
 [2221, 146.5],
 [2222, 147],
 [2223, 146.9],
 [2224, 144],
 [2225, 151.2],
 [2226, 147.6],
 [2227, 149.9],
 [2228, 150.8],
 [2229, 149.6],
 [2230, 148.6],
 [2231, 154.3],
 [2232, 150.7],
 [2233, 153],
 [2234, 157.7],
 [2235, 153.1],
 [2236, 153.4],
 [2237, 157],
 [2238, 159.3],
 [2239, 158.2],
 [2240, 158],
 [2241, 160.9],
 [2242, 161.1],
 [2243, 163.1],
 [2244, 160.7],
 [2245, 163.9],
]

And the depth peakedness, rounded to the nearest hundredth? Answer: 0.85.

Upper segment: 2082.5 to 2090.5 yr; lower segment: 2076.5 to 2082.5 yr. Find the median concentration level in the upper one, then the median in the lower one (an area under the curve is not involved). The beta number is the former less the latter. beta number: 16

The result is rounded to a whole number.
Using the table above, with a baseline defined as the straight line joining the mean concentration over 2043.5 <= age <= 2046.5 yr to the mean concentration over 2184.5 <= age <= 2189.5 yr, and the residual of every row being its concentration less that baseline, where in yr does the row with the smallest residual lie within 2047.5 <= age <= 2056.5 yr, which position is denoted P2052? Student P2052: 2052 yr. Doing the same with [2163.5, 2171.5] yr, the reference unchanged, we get 2168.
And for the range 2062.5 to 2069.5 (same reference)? 2069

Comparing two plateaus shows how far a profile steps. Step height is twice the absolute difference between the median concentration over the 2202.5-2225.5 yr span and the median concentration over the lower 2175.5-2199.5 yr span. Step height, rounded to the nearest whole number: 91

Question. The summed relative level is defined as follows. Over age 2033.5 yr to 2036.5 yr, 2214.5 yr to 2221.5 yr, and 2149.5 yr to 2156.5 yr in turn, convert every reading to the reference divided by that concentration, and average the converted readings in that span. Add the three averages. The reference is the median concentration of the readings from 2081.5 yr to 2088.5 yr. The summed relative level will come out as 2.7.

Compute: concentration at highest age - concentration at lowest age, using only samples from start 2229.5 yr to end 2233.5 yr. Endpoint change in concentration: 4.4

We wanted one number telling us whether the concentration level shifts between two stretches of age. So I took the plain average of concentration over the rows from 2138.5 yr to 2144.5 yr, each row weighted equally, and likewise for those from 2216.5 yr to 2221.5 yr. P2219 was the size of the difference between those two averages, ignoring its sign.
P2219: 53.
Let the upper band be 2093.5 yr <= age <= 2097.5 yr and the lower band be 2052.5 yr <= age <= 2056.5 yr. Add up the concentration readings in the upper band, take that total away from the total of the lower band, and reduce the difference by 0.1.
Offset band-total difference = -101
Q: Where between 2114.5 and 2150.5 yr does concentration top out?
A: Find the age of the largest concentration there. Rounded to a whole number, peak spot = 2150 yr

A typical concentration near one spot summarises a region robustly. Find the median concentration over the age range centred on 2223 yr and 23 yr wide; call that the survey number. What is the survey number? 151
